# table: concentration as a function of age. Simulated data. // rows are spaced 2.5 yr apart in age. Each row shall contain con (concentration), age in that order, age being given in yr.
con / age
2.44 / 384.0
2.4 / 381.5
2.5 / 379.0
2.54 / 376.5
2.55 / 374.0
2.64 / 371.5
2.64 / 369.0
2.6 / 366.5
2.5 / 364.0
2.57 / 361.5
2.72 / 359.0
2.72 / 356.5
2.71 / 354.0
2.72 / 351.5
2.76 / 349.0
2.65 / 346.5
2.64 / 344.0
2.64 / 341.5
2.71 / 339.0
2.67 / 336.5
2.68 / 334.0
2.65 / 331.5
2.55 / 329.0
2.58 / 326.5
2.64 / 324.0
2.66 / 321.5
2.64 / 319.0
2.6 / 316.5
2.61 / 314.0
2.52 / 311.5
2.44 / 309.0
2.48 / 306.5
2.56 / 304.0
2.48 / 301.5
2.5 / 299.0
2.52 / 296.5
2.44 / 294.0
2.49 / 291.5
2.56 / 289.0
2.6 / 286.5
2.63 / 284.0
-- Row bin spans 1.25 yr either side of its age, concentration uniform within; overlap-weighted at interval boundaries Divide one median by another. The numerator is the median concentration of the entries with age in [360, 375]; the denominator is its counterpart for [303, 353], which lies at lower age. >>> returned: 0.98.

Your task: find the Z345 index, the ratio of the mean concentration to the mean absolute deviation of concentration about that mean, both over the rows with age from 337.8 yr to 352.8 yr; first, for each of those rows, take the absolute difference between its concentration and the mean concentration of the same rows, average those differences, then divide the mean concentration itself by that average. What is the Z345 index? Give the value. 62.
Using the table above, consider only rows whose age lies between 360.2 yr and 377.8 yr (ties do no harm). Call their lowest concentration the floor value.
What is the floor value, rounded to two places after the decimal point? 2.50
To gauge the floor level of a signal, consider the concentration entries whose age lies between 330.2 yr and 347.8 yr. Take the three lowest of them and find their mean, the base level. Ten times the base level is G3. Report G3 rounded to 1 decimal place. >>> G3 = 26.4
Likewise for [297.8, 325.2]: 24.7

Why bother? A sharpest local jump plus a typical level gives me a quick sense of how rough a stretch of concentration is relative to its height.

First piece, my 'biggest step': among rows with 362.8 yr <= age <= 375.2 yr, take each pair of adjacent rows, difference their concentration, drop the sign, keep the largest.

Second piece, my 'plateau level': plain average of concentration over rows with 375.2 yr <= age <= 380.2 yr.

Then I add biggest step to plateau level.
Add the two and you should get 2.62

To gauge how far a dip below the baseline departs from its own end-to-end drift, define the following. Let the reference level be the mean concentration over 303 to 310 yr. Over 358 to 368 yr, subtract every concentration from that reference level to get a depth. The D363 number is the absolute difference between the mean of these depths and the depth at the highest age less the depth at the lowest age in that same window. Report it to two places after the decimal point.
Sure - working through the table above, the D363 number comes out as 0.22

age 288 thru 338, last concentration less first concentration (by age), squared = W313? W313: 0.012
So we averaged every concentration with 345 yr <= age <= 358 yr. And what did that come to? 2.71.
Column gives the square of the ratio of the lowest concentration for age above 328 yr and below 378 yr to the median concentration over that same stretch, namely 0.893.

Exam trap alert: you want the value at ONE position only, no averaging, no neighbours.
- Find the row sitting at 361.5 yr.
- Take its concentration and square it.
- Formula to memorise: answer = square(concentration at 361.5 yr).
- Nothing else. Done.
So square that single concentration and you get 6.6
